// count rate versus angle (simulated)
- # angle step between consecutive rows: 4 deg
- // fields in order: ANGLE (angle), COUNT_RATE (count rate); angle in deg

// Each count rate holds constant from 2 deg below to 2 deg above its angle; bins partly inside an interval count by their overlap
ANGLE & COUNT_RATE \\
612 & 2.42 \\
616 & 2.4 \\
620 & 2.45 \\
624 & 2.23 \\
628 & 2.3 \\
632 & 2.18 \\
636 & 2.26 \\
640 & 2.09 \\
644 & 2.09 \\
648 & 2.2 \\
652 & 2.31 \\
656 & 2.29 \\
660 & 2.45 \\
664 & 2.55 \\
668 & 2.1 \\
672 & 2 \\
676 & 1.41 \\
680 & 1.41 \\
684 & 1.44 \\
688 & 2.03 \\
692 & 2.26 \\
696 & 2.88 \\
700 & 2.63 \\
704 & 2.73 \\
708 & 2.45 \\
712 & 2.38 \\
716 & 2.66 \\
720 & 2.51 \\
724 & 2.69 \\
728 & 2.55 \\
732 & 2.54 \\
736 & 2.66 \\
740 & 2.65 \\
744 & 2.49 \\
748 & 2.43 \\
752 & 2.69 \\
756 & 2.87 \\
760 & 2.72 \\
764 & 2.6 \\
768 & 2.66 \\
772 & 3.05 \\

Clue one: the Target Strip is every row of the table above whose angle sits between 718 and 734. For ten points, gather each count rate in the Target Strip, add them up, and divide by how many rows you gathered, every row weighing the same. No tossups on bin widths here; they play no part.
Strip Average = 2.6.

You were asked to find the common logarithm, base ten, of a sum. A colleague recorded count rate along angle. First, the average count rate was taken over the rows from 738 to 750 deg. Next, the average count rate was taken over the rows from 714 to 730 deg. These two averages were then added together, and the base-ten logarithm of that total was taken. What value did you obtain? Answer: 0.710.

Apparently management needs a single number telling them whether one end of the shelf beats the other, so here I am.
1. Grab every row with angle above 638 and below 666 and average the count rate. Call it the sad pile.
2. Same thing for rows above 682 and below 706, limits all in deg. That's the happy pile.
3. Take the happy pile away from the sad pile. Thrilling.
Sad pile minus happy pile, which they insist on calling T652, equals -0.05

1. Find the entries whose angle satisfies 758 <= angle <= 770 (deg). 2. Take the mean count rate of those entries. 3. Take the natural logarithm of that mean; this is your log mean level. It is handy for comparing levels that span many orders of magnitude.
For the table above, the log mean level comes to 0.98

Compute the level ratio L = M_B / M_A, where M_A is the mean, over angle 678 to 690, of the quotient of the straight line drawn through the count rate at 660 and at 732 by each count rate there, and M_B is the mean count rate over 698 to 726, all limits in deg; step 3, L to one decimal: 1.6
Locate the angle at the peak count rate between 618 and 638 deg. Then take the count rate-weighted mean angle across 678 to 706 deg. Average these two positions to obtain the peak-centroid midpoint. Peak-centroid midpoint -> 656.9 deg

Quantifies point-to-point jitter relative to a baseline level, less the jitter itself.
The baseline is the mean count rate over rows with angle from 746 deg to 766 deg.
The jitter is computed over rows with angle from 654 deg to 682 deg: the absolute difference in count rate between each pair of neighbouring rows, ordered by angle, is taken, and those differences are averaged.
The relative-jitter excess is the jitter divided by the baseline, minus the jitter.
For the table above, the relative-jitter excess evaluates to -0.15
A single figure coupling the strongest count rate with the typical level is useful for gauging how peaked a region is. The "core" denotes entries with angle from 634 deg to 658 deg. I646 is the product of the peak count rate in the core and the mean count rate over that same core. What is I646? 5.1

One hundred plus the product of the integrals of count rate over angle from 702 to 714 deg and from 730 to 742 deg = 1050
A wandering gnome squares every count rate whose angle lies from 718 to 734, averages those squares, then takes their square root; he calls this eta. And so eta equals 2.6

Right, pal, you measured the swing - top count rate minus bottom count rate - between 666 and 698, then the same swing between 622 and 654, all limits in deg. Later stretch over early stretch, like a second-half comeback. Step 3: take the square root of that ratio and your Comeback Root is 2.58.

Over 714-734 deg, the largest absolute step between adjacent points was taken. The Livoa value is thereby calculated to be 0.2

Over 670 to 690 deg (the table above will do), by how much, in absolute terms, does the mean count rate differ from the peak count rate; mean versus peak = 0.37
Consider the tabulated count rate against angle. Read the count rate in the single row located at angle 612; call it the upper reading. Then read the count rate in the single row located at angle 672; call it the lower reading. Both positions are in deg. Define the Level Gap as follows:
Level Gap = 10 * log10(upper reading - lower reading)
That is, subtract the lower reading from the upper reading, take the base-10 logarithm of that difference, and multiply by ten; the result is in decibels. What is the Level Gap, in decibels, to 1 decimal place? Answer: -3.8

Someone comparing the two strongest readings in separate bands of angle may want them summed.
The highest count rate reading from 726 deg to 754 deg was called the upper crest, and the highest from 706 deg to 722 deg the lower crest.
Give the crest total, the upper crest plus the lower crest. 5.35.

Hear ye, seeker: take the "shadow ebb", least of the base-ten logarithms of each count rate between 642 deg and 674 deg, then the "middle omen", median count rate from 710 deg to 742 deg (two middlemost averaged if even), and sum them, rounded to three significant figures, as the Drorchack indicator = 2.90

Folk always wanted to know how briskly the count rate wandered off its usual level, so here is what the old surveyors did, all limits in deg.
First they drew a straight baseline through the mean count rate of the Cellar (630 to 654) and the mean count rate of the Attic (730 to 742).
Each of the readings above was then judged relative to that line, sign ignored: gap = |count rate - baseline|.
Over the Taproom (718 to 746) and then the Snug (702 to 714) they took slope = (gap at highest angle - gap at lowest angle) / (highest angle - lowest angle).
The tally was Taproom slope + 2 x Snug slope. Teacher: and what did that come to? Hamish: -0.03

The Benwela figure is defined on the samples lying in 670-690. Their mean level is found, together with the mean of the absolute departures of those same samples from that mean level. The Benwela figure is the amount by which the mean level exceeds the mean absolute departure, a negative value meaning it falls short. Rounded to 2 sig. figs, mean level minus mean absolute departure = 1.4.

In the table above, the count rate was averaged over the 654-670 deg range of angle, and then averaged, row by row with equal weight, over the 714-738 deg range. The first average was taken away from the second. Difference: 0.25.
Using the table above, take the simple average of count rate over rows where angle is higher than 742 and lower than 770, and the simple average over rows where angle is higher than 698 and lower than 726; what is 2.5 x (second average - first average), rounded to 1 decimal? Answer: -0.1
